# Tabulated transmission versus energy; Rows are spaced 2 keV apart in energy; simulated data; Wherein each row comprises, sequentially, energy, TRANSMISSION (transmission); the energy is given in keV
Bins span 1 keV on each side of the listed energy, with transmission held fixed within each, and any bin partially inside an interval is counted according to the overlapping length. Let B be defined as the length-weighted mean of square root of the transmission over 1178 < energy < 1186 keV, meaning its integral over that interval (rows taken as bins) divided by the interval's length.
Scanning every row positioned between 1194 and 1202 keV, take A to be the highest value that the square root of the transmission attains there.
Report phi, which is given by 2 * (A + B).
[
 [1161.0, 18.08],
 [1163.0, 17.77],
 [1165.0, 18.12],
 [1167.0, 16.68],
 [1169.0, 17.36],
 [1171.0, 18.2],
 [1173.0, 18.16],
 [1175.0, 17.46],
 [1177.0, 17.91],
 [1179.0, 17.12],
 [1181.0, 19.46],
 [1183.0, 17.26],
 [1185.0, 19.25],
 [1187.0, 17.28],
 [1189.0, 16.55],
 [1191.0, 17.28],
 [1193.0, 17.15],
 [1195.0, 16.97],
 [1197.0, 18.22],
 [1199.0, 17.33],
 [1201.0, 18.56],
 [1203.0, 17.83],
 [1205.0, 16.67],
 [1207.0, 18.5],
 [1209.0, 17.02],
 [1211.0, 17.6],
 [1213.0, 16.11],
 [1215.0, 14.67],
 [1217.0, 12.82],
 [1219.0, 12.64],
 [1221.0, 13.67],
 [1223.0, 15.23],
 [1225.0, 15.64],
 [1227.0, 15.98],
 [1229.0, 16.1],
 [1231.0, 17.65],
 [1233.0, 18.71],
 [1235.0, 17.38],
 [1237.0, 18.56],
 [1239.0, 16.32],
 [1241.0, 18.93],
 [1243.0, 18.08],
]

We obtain 17.2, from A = 4.31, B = 4.27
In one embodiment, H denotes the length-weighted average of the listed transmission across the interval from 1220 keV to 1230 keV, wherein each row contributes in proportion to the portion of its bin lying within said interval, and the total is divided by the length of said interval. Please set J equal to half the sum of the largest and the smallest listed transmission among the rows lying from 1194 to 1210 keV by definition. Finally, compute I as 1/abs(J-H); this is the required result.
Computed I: 0.4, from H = 15.3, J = 17.6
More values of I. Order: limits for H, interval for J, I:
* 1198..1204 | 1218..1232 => 0.4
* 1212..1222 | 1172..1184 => 0.2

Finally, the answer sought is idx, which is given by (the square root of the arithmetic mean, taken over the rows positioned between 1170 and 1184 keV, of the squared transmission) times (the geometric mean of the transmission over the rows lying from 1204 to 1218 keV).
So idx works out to 289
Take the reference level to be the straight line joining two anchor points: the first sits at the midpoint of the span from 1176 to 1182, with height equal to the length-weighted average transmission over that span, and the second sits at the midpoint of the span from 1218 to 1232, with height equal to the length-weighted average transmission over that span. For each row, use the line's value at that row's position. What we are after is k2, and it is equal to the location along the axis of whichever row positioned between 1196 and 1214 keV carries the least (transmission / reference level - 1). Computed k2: 1213.0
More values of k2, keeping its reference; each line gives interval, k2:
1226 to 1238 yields 1227.0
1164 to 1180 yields 1167.0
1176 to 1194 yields 1179.0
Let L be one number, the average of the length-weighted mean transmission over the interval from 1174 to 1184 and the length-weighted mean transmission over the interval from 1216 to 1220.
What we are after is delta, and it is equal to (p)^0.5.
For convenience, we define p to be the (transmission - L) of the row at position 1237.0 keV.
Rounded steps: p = 3.3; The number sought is 1.81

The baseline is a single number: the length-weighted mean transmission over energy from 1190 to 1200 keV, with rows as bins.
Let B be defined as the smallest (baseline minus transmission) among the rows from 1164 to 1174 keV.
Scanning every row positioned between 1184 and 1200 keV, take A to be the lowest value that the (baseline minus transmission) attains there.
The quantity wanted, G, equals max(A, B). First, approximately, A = -1.9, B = -0.8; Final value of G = -0.81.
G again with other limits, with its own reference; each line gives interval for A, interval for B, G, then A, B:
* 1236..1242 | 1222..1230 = 1.29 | -1.5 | 1.3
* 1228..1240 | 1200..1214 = -1.17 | -1.3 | -1.2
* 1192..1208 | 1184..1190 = -1.17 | -1.2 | -1.9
